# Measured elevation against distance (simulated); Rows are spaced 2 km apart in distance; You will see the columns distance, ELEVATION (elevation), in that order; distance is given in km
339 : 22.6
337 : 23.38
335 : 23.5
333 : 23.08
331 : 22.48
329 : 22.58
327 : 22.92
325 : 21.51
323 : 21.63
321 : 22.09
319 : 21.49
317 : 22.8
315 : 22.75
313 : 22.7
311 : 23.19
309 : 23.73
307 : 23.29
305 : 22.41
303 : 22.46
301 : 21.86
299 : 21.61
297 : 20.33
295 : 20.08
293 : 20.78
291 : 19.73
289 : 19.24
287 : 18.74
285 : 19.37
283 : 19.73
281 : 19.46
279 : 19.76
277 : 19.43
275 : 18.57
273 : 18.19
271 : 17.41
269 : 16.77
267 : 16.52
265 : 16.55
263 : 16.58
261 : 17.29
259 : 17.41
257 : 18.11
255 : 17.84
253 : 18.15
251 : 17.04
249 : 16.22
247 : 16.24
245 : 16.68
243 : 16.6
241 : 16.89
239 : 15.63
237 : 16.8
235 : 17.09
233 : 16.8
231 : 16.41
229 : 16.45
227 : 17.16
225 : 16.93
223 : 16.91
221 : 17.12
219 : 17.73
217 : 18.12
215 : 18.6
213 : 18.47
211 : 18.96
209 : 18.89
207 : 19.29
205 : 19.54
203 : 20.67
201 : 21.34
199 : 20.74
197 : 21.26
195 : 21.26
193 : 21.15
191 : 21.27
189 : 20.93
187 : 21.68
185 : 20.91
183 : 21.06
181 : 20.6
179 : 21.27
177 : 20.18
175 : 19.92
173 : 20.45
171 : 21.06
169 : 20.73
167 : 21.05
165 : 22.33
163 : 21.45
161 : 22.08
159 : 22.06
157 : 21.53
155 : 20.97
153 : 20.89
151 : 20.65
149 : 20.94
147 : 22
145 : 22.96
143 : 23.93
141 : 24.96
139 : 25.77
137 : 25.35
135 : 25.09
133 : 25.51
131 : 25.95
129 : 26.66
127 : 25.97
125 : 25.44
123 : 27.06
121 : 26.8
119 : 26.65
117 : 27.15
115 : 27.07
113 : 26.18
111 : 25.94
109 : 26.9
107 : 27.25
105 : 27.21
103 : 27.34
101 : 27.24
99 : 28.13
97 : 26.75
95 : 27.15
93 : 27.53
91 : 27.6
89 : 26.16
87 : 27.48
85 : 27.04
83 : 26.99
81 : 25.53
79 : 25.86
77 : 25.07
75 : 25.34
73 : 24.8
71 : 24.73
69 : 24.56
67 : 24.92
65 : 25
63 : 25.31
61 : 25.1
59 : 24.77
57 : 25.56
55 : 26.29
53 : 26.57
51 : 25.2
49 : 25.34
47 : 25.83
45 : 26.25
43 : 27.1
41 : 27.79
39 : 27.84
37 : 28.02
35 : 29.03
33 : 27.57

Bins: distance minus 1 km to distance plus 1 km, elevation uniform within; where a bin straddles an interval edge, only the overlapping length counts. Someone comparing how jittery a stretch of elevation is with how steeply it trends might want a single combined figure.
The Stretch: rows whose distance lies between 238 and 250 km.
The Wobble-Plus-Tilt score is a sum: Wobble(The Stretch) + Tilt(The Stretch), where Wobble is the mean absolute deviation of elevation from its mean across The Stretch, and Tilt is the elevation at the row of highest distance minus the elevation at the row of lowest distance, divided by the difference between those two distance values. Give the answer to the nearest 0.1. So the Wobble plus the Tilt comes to 0.4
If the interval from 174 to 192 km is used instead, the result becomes 0.5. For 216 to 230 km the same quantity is 0.3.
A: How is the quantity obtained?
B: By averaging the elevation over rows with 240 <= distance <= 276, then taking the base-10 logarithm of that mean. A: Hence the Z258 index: 1.23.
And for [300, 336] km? 1.35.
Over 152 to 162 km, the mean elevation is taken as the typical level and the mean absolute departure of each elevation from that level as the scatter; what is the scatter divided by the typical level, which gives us 0.021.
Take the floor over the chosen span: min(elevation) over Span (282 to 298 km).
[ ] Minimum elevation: 18.74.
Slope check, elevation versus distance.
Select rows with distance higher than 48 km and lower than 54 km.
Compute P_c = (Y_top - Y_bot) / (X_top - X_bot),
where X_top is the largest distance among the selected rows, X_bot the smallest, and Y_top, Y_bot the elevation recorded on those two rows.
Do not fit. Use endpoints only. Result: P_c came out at 0.31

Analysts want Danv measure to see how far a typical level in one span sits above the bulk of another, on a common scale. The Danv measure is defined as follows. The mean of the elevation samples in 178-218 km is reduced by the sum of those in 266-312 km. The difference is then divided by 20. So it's -22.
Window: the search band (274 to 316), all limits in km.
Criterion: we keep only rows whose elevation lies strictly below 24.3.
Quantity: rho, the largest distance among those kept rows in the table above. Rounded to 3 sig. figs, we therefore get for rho 315 km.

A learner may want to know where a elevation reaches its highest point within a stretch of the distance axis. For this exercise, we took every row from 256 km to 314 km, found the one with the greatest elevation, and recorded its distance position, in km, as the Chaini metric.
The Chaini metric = 309 km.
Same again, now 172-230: 187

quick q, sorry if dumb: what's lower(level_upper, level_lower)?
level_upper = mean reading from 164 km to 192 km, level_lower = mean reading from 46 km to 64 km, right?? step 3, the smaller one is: 21.0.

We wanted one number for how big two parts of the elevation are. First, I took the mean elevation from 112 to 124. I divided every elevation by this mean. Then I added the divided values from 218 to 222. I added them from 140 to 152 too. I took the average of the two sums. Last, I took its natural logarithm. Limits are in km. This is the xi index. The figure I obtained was 1.16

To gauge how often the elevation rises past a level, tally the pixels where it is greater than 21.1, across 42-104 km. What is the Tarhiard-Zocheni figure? 31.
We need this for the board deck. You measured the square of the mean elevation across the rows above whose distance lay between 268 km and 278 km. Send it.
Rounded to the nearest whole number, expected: 327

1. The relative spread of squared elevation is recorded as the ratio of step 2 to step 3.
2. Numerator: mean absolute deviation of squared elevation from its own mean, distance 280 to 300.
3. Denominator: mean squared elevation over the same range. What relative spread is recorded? 0.064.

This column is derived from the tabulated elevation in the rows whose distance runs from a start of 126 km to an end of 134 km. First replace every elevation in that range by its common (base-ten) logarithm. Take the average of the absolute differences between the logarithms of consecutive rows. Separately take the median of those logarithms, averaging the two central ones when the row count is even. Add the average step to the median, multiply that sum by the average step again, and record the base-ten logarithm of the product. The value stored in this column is -1.84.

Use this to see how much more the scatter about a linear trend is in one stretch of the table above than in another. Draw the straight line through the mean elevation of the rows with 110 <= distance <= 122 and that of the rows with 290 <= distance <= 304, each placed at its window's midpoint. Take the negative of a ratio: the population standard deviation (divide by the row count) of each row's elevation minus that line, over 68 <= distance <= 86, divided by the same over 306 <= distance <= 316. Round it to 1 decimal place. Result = -3.3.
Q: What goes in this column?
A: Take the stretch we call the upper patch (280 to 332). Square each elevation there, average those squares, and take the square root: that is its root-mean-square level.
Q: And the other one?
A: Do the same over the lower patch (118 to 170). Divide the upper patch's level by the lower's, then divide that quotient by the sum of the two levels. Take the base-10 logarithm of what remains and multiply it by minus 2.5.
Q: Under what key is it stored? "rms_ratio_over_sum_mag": 4.25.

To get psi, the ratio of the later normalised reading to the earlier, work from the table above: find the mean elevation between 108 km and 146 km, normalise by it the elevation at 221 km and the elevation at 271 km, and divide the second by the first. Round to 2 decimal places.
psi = 1.02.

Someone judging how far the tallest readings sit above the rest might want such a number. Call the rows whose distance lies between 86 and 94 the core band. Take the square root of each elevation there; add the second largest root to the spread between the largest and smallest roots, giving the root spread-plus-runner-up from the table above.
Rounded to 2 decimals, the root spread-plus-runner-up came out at 5.39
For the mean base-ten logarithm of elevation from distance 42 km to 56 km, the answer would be 1.42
